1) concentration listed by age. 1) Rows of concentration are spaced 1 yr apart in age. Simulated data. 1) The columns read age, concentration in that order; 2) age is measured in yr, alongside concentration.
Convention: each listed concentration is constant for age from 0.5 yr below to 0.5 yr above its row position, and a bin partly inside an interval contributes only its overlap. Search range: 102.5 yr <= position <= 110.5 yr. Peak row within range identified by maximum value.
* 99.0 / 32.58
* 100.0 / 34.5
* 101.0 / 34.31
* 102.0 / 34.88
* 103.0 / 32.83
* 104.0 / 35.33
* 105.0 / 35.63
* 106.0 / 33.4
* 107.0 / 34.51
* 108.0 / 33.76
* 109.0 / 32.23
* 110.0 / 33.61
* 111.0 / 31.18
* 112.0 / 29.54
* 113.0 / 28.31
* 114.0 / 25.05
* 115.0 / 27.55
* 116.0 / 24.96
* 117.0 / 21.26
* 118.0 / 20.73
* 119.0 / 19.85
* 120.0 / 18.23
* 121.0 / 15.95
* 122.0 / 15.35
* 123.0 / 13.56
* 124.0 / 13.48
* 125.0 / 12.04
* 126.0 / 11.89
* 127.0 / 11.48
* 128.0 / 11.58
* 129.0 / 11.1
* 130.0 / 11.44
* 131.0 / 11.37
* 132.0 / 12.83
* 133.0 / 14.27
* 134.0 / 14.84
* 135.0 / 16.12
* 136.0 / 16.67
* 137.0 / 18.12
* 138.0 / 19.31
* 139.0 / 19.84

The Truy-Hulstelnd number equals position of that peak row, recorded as 105.0 yr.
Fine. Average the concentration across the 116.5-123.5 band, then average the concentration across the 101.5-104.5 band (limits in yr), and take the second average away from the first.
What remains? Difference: -16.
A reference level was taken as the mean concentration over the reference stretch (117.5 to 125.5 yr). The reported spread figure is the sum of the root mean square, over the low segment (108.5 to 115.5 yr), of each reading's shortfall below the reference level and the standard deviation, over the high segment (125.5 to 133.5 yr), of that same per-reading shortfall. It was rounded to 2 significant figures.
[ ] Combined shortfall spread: 15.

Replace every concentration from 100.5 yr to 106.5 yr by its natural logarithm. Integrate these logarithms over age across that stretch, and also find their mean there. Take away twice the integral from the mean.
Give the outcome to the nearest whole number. -39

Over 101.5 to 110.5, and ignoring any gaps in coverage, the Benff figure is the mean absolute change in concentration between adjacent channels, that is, 1.5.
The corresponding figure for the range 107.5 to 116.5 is 2.1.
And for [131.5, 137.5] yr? 1.1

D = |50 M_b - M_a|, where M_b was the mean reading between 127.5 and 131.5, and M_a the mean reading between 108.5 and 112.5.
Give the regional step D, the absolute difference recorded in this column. 537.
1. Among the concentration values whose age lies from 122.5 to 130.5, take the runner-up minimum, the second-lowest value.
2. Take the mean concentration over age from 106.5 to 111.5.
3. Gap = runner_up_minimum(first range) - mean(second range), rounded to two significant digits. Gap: -22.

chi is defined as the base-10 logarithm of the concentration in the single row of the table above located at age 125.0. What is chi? 1.1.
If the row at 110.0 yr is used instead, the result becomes 1.5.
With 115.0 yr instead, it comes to 1.4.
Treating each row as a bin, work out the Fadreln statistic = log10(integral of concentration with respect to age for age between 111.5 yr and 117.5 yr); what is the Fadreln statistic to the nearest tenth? 2.2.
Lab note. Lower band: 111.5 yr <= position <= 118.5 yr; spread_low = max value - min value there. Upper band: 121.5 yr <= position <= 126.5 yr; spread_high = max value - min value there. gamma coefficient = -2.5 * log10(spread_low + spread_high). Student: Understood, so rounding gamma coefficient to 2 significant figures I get -2.7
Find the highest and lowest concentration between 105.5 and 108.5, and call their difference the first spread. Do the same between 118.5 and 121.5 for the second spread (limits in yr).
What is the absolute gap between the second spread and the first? 2.8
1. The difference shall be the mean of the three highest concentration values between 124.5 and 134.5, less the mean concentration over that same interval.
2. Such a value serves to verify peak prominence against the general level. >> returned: 2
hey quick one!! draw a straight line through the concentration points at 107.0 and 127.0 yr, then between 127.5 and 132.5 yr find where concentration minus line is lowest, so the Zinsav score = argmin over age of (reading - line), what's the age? 128.0 yr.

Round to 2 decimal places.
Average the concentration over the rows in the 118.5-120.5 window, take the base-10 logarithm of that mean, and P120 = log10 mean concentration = 1.28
